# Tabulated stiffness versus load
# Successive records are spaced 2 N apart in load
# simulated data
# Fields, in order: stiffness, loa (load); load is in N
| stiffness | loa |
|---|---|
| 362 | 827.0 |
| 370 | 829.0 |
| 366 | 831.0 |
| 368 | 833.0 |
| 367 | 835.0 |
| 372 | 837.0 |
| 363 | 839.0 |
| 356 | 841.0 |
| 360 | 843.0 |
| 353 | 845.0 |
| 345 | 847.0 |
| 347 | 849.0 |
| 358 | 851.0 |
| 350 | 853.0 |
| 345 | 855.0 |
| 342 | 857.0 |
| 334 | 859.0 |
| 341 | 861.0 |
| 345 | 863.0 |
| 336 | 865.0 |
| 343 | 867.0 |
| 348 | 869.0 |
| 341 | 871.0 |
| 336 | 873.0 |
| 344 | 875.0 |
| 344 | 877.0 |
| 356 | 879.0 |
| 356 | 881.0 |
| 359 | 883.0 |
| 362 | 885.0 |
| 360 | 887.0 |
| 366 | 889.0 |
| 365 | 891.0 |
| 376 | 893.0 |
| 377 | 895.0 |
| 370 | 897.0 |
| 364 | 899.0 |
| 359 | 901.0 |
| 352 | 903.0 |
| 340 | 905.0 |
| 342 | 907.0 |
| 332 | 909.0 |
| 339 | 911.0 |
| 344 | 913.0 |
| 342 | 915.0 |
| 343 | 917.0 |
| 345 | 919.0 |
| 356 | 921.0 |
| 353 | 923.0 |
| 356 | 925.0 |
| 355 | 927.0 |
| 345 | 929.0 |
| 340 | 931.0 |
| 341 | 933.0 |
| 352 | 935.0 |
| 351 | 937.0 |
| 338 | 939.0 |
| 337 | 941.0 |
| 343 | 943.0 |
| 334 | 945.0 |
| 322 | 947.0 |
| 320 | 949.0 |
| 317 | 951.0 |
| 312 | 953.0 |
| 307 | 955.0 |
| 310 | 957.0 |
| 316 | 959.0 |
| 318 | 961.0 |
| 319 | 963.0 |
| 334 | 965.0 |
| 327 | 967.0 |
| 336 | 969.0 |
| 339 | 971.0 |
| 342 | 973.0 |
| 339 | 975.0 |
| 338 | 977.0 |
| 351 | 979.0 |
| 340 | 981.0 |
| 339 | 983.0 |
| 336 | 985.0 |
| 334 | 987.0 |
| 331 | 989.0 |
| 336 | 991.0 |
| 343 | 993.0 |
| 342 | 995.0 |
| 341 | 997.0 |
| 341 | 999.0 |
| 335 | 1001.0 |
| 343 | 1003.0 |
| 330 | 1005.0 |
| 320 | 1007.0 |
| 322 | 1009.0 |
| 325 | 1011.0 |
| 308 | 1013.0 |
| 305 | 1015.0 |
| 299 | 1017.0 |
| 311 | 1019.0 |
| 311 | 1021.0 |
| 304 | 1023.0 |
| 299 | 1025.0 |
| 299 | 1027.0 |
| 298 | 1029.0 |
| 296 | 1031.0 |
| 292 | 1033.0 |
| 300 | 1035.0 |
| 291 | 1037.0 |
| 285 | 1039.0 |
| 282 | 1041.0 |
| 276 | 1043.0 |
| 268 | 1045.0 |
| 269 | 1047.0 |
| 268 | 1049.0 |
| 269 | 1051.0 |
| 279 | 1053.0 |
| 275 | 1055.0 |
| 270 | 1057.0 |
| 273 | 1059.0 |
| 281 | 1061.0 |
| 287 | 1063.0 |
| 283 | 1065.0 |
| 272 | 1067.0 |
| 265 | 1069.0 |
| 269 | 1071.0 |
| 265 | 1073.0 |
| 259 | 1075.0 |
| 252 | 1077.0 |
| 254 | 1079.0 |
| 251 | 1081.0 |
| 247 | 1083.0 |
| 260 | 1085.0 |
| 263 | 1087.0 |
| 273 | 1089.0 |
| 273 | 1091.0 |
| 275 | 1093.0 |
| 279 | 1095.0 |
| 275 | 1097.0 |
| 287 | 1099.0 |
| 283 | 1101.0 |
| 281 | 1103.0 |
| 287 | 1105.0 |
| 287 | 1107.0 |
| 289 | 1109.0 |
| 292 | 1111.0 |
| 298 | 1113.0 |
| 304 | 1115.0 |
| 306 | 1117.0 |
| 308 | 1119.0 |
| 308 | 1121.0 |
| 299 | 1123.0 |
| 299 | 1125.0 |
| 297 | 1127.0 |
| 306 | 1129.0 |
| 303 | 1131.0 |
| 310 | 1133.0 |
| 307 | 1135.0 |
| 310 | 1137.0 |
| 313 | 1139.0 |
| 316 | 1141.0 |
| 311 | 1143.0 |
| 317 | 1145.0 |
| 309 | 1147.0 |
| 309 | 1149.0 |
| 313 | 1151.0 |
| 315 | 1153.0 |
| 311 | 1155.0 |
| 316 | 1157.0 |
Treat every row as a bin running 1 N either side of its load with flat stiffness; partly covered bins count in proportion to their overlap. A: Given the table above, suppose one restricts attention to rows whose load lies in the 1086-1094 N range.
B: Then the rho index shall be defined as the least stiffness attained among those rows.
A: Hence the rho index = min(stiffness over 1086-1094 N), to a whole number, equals 263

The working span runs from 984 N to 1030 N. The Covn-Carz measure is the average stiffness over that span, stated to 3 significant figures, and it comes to 322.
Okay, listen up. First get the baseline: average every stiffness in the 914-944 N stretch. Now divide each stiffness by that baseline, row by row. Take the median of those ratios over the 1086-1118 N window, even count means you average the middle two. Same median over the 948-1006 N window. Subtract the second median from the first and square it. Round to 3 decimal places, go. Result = 0.022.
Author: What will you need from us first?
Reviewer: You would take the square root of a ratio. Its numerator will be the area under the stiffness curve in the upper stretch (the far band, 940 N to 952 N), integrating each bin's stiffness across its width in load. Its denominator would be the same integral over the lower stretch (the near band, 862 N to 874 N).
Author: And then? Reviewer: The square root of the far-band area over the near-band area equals 0.98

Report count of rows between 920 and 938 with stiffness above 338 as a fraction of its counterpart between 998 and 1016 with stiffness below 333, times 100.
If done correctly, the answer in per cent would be 150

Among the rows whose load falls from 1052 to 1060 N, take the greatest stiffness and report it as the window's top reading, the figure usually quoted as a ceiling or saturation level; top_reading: 279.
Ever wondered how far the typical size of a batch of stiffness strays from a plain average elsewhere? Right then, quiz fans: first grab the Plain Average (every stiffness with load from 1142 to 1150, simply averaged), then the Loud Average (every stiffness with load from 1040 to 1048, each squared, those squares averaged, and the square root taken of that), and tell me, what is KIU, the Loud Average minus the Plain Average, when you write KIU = -38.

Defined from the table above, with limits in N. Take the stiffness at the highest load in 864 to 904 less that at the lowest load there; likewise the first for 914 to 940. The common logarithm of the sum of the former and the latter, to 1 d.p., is 1.1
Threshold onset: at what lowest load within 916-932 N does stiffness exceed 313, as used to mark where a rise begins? 917.0 N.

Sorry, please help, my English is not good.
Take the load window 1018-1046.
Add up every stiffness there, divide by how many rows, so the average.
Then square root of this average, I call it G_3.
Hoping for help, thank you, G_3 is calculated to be 17.1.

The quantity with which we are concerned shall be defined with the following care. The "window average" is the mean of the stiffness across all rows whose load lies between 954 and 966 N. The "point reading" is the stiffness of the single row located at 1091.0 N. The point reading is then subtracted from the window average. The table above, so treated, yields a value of 44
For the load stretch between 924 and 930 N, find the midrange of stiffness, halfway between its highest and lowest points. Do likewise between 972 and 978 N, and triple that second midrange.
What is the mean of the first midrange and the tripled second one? 685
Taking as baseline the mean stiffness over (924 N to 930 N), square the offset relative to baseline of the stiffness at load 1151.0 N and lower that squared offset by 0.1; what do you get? 1521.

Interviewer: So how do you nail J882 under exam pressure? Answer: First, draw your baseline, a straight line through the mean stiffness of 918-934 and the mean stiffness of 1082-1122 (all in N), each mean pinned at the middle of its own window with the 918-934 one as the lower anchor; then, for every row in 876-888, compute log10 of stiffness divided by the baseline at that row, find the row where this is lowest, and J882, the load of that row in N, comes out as 877.0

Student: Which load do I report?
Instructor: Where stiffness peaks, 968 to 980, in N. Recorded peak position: 979.0 N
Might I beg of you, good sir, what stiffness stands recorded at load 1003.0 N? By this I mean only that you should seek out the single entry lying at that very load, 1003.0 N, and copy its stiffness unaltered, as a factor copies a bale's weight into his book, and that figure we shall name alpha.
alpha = 343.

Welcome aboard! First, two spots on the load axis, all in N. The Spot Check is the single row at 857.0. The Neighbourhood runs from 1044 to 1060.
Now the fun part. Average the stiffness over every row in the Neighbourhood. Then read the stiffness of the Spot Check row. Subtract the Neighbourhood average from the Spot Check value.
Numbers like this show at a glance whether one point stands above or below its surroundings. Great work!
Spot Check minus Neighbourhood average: 71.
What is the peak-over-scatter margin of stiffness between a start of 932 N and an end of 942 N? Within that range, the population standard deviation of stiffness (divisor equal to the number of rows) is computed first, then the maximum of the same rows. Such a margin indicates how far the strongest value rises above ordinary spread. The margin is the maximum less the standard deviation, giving 346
